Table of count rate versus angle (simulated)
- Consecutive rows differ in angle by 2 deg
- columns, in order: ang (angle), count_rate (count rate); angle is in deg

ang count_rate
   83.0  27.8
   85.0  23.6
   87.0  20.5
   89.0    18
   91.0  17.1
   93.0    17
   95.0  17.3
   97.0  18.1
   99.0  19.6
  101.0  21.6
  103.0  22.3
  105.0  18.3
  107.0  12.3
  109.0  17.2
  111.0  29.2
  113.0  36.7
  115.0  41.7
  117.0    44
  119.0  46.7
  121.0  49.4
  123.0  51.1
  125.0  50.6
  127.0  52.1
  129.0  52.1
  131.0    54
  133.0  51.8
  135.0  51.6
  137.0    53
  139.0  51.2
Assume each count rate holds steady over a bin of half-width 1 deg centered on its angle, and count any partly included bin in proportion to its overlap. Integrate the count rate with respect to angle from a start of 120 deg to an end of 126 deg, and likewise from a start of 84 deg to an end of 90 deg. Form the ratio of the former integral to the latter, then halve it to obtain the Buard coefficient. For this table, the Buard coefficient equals 1.2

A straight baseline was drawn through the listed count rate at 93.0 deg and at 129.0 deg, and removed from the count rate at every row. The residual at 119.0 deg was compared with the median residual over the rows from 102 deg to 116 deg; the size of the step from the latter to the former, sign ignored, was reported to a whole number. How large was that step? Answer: 10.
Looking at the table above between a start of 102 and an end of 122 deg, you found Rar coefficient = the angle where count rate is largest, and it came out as 121.0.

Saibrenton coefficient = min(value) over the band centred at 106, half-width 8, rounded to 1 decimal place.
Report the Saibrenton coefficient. 12.3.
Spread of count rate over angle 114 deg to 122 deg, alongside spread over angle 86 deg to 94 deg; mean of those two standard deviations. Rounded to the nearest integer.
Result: 2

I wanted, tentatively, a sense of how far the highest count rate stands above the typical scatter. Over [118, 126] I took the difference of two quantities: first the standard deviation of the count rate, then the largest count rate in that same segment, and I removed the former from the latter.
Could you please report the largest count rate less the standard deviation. 49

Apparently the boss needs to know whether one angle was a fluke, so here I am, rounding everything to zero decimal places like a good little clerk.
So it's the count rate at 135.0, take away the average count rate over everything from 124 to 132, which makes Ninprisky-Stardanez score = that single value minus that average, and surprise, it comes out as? -1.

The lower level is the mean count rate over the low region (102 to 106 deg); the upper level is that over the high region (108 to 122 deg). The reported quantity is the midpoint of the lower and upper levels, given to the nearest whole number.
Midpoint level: 29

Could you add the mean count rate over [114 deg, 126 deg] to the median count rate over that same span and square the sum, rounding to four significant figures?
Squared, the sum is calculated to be 9082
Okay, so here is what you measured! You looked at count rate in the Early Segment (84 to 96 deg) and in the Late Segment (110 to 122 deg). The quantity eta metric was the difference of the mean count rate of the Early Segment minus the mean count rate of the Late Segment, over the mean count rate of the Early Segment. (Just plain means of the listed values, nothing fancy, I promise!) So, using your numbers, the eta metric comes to -1.2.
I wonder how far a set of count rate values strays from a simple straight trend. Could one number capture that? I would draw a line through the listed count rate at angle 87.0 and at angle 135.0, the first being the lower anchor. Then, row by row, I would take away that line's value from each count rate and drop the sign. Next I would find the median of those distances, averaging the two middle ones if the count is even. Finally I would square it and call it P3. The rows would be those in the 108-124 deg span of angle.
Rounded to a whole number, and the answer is 38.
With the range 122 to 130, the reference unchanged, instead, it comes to 31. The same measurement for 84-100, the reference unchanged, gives 45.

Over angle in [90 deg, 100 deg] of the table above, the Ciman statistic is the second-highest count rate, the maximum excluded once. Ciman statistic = 18.1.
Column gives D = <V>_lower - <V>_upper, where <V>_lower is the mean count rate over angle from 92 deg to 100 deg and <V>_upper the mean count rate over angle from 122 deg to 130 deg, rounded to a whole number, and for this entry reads -33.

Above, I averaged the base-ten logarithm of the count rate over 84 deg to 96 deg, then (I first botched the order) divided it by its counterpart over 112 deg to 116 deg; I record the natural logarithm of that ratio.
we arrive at -0.223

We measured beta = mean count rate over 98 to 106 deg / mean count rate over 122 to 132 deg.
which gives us 0.39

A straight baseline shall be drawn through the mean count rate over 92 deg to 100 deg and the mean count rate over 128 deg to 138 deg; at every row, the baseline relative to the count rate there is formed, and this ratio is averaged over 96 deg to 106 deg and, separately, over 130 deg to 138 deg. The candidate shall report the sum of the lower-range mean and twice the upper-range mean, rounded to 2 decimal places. 3.17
